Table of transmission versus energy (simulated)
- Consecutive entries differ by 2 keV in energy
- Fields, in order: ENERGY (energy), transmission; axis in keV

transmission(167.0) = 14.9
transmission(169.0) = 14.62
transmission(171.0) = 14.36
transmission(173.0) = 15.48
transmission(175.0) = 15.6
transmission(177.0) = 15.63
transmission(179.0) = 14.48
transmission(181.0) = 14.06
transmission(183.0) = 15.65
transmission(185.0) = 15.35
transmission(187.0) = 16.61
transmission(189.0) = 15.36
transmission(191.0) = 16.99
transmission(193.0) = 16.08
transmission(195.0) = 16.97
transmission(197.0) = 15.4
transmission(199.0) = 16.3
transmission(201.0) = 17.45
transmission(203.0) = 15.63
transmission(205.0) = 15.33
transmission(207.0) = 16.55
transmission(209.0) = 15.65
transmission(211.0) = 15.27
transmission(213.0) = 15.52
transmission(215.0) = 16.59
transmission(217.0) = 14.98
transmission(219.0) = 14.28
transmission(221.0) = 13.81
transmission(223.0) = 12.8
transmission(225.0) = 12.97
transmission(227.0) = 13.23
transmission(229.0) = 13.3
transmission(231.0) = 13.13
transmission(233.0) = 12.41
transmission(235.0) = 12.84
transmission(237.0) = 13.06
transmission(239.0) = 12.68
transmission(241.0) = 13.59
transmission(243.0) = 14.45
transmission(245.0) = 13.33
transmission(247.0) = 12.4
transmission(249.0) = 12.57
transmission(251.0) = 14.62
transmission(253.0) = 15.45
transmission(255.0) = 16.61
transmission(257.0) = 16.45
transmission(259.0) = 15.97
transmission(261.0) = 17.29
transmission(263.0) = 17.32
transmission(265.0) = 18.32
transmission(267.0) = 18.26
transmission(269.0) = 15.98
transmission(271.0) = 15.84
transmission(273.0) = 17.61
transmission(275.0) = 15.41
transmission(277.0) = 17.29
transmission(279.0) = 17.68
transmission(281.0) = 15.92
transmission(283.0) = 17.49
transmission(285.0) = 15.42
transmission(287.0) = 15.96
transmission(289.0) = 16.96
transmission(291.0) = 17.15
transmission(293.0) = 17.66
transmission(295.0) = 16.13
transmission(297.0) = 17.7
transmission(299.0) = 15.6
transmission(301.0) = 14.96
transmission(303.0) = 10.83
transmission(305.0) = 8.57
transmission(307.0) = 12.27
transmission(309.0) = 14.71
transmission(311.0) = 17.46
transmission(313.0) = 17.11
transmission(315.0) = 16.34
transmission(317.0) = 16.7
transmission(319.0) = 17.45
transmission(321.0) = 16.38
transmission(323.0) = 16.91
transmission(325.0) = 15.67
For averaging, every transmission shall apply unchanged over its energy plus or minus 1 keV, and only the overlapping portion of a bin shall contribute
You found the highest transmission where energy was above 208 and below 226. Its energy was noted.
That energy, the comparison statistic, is 215.0 keV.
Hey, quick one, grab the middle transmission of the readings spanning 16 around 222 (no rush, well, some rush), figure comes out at 14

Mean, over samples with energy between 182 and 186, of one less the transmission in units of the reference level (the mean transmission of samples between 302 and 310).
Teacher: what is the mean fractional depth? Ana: -0.337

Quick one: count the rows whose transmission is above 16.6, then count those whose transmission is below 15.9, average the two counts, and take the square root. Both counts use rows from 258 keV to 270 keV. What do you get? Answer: 1.41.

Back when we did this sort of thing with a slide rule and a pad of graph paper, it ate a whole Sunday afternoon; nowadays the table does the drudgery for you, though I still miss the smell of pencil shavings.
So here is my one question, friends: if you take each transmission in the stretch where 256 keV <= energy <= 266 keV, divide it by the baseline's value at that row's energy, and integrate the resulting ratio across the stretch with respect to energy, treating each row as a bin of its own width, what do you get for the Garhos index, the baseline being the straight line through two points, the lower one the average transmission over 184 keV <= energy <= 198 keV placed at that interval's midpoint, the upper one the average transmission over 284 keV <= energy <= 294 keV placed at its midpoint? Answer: 10.4 keV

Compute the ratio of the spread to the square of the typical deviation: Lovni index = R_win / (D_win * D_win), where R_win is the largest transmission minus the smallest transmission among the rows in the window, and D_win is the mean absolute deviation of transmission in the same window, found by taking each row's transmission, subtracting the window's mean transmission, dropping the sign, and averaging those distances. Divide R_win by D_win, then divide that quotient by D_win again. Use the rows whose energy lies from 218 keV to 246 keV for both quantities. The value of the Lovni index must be 10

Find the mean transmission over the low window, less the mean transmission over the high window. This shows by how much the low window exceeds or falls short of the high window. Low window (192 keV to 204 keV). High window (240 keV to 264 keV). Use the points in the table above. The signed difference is 1.3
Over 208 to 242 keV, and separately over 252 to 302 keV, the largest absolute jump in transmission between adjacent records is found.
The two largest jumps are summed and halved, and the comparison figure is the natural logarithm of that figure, 0.67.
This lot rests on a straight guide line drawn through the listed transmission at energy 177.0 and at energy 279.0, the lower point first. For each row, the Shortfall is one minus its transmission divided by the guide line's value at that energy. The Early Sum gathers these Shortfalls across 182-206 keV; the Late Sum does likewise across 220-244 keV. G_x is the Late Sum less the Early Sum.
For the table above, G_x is 2.6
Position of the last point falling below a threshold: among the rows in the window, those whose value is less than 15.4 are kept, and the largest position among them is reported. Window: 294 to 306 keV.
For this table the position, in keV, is 305.0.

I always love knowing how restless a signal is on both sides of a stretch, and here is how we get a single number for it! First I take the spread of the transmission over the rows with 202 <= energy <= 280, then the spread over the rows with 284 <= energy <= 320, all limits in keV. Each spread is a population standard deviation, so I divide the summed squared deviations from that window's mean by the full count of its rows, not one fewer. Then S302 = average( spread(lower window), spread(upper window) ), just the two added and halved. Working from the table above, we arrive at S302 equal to 2.1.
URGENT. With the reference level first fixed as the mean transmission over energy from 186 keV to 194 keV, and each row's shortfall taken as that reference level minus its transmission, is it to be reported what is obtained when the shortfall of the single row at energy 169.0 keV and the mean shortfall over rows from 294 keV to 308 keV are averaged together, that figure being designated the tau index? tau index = 2.1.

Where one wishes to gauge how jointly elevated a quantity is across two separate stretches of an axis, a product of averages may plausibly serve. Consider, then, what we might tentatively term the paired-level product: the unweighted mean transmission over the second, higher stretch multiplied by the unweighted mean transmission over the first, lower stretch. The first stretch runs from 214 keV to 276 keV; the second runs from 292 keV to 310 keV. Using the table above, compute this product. 211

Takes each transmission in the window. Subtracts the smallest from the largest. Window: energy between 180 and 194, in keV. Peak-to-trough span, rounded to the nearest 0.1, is 2.9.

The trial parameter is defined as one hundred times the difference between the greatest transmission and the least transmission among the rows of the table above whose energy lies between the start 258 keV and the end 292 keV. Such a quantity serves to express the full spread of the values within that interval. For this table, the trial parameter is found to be 291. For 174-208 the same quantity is 339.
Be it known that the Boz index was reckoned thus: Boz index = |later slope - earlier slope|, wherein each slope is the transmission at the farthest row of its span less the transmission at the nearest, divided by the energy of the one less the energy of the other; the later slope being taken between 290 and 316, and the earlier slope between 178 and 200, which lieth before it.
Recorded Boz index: 0.12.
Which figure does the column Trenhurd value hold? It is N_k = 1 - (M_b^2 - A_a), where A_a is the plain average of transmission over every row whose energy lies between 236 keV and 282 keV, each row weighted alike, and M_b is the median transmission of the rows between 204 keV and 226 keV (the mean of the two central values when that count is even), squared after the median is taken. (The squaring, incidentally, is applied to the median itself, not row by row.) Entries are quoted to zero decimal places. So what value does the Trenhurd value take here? -217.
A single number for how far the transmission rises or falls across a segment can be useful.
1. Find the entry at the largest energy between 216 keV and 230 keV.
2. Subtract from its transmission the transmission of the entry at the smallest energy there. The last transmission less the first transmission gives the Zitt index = -1.7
